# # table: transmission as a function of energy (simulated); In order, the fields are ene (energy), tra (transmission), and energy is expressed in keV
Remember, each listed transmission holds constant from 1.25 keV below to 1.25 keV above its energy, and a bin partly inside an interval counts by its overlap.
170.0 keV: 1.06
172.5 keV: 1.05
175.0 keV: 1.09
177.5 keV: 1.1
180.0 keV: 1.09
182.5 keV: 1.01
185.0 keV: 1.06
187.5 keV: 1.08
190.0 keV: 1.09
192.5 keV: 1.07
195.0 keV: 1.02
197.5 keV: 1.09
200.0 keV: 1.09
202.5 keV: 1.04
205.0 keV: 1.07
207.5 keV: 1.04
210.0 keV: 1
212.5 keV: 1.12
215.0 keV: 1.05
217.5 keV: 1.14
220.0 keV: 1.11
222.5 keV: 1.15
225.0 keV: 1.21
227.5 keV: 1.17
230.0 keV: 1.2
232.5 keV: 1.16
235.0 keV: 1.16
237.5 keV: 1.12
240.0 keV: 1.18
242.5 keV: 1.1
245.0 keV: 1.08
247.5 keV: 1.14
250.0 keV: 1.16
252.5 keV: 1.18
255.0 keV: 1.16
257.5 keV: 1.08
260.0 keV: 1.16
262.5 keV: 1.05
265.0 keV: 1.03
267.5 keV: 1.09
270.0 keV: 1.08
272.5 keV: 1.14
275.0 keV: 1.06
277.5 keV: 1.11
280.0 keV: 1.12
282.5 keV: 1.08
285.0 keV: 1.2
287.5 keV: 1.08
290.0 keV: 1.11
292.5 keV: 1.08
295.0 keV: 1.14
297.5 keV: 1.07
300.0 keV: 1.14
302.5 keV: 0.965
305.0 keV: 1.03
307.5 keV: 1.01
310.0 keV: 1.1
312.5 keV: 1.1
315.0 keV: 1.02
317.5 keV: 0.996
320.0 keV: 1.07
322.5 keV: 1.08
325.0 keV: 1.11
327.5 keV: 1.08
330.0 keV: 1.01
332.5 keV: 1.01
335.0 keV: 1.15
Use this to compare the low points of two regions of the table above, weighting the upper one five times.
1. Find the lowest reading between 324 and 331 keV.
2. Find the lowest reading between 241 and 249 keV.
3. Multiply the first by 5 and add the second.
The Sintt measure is 6.13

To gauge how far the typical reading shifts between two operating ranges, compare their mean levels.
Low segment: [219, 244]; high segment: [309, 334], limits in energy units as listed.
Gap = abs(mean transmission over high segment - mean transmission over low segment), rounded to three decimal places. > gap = 0.098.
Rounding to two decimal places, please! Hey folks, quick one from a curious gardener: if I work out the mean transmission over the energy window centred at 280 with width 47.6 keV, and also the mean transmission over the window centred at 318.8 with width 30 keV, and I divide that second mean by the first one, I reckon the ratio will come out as 0.96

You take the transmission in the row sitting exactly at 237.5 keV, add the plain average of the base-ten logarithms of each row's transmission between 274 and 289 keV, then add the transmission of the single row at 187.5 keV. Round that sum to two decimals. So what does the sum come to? 2.24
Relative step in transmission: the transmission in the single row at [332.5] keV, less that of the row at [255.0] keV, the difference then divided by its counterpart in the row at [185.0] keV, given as -0.14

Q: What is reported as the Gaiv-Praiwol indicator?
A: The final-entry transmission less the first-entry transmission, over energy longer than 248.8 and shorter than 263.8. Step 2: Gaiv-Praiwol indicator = -0.110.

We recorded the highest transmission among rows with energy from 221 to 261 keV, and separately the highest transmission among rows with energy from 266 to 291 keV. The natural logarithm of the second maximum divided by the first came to -0.008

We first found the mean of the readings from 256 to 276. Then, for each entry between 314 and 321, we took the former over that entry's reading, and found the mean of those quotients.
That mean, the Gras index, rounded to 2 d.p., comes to 1.06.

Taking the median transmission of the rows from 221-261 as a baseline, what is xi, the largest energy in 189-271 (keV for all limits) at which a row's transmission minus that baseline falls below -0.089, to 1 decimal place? 265.0 keV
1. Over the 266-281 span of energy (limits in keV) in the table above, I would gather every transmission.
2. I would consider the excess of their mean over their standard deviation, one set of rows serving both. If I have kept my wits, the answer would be 1.07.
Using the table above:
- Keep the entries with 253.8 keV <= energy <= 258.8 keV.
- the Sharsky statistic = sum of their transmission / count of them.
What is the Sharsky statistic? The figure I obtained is 1.12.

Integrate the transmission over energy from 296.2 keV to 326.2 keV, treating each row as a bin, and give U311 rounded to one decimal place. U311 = 31.7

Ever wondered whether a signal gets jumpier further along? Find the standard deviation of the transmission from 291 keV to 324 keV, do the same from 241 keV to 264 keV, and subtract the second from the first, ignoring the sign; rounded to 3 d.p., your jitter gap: 0.008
